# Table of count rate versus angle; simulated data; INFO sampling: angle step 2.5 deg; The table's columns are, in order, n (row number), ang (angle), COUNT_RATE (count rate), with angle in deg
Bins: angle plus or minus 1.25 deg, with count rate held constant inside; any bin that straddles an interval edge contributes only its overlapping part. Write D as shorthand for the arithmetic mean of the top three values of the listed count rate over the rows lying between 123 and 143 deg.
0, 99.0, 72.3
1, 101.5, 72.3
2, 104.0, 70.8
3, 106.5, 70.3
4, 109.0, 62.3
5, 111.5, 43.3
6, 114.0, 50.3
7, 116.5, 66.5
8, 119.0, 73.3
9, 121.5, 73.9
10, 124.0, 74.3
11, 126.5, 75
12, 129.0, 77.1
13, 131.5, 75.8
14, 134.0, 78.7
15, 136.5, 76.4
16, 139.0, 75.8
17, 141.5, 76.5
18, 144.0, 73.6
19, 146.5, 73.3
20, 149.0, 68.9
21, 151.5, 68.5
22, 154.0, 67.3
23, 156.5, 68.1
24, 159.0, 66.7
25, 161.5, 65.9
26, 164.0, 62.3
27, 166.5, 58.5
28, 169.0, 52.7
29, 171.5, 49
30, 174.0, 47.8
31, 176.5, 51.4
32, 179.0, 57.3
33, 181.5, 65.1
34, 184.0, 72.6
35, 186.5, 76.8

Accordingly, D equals 77.4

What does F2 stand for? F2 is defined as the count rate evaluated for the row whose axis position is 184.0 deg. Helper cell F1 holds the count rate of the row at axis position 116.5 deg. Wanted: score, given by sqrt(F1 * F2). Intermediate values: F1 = 66.5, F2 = 72.6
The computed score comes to 69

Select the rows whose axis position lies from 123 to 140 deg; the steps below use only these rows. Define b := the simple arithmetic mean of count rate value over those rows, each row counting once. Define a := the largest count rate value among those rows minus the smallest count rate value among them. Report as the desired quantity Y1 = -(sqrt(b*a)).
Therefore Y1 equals -18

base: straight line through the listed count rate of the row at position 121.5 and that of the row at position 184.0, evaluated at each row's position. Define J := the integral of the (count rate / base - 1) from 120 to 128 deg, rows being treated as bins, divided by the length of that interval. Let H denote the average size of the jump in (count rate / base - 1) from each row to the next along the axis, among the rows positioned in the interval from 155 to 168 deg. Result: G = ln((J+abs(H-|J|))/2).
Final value -4.13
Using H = 0.032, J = 0.008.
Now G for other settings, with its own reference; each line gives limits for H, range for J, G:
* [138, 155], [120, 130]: -4.51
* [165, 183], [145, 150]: -5.41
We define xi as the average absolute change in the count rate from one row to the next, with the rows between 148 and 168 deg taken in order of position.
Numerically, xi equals 1.7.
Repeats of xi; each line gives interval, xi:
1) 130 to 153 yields 1.8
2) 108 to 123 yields 9.9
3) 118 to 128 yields 0.6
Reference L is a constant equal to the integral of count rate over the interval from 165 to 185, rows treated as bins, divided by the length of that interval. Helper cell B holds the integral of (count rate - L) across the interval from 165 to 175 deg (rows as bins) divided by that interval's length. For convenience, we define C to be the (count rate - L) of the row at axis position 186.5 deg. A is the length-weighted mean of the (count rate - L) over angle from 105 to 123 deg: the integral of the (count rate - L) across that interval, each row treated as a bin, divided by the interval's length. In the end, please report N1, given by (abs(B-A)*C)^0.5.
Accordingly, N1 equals 15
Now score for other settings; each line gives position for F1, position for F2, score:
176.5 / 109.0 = 57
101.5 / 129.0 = 75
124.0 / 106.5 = 72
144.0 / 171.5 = 60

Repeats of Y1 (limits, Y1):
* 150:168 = -26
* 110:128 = -45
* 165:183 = -31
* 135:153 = -24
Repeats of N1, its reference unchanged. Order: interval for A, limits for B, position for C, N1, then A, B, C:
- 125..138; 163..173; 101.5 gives 18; 20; -1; 16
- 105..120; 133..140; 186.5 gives 18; 4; 20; 20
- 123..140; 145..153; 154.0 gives 8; 20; 14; 11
